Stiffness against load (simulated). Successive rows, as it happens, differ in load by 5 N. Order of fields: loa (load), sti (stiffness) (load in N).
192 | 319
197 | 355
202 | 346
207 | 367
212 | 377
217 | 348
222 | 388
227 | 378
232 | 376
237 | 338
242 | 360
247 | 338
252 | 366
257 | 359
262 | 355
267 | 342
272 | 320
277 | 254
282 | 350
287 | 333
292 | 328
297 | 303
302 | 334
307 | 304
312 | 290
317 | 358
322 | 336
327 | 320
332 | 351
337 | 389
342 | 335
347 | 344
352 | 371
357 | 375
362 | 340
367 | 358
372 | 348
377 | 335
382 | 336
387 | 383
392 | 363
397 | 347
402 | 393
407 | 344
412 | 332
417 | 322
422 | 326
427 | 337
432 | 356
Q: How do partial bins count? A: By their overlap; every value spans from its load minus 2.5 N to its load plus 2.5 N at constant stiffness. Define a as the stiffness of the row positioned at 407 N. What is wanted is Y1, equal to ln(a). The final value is 5.84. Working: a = 344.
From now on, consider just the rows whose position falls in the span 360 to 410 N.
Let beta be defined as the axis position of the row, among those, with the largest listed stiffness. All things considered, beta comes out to 402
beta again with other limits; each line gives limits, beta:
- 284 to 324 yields 317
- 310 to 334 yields 317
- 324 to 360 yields 337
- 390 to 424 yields 402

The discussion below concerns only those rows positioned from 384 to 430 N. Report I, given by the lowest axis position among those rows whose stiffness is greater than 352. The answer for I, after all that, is 387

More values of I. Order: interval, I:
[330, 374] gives 337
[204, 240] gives 207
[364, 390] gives 367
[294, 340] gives 317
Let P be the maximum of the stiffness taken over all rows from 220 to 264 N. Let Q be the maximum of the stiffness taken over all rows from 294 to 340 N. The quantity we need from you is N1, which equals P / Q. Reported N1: 1.00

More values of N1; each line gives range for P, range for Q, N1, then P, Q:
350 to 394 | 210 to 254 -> 0.99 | 383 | 388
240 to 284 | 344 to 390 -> 0.96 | 366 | 383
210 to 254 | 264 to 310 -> 1.11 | 388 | 350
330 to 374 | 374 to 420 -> 0.99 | 389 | 393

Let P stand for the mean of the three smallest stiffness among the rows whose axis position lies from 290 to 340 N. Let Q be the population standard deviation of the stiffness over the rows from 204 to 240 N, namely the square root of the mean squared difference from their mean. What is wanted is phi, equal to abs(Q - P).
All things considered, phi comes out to 282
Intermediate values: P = 299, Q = 17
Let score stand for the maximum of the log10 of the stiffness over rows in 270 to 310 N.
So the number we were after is 2.54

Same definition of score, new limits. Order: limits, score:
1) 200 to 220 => 2.58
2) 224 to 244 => 2.58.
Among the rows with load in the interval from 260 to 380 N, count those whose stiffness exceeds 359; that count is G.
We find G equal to 3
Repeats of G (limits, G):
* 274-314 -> 0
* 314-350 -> 1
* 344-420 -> 5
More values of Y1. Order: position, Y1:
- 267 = 5.83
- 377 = 5.81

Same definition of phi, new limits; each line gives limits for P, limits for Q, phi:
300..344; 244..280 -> 269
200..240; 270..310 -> 316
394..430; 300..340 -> 297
